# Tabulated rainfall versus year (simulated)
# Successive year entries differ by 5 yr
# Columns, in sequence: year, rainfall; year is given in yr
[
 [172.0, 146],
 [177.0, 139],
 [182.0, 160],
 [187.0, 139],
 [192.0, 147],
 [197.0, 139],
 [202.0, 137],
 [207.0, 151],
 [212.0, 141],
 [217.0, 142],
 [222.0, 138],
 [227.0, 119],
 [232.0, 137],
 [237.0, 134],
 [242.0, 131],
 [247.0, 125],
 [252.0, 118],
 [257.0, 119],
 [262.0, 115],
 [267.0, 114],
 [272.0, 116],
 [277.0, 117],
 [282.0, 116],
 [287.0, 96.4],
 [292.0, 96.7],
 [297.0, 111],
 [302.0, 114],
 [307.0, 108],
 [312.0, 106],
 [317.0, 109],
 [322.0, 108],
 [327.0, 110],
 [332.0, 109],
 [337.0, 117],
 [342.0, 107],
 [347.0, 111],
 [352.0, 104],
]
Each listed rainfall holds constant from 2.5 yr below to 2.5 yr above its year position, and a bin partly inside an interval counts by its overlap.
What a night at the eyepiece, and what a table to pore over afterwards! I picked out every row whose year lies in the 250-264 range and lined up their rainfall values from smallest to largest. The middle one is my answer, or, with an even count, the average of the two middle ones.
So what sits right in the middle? 118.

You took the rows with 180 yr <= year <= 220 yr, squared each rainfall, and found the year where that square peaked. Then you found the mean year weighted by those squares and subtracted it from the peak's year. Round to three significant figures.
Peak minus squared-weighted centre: -17.0 yr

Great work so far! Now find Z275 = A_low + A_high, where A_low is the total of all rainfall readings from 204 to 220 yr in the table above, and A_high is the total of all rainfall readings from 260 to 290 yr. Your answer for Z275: 1108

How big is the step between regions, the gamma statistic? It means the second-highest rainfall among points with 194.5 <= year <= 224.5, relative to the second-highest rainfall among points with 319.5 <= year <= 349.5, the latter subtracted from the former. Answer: 31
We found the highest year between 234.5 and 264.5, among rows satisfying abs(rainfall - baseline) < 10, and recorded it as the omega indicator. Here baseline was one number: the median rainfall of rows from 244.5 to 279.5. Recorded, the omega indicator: 262.0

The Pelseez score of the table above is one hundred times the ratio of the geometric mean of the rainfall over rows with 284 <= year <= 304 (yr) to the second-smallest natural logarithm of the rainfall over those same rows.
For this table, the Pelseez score 2280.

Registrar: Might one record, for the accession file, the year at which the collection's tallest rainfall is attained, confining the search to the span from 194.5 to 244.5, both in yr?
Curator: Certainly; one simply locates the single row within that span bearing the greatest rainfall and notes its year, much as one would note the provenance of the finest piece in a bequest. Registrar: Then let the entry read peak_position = 207.0 yr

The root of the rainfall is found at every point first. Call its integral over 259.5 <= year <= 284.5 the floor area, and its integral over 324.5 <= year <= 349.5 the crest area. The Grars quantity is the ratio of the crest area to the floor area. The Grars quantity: 0.98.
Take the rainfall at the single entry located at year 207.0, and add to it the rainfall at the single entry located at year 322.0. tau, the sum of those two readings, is 259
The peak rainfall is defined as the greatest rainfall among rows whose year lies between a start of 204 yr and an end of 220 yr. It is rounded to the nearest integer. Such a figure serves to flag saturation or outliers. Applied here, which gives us 151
